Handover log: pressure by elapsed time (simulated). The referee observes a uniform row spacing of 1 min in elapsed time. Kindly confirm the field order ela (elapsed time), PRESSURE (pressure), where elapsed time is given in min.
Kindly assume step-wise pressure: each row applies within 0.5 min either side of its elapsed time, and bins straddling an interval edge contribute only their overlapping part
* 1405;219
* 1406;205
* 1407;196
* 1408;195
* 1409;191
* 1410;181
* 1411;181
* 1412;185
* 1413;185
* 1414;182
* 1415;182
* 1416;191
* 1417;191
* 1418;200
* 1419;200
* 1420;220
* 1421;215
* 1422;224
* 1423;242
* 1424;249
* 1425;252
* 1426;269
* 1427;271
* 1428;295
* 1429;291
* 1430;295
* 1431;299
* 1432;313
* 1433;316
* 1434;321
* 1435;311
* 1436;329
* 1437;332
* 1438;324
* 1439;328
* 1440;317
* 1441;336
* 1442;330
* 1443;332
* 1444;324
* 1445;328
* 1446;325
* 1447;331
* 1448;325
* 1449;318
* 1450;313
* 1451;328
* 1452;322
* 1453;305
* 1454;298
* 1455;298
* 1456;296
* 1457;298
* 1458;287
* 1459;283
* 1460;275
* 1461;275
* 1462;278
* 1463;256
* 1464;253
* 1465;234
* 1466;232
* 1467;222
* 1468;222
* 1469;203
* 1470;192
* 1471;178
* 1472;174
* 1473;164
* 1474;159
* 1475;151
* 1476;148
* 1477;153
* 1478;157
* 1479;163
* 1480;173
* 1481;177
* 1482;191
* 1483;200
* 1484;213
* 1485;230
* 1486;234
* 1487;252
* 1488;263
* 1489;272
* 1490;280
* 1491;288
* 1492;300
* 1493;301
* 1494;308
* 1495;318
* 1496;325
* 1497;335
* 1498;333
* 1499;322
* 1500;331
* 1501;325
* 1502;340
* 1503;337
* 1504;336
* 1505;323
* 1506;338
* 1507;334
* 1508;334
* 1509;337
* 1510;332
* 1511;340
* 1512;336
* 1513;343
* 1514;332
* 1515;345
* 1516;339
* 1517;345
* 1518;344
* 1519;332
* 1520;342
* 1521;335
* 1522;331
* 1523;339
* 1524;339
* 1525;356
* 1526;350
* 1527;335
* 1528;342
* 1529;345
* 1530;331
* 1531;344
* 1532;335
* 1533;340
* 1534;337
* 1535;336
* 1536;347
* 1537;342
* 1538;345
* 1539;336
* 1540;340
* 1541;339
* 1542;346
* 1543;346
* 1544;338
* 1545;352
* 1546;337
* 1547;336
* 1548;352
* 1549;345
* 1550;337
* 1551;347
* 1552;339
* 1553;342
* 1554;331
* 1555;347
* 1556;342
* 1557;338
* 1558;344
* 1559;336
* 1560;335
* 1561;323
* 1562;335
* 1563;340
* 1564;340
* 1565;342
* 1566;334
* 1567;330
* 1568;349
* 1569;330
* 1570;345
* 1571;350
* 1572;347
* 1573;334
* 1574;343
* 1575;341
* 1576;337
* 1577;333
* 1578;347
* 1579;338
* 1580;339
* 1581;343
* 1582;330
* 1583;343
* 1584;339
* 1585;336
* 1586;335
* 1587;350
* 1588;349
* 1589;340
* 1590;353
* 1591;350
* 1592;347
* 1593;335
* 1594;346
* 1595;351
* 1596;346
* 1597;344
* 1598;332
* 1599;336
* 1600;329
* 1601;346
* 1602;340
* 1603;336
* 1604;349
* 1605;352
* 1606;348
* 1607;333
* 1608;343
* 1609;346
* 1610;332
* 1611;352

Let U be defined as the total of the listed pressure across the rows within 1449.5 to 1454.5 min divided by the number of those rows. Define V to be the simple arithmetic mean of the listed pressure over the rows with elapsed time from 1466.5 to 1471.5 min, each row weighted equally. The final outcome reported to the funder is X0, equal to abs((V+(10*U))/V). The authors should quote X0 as 16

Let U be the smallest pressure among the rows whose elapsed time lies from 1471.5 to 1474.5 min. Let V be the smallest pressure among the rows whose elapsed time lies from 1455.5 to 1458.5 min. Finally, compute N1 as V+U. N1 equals 446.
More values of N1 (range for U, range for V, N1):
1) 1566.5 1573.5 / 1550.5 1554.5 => 661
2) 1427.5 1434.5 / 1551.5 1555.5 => 622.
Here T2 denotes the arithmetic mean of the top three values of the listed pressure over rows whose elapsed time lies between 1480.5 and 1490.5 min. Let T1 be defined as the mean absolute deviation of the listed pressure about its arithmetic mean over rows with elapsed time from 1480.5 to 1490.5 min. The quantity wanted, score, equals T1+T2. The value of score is 301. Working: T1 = 29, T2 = 272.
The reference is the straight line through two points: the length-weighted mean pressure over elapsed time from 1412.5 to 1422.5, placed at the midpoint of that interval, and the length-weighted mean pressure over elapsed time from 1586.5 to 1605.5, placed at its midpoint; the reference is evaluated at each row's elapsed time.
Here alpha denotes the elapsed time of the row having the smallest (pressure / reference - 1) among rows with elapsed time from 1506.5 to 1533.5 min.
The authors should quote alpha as 1530 min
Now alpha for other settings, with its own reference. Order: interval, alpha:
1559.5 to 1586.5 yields 1582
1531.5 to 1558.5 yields 1554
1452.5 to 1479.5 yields 1476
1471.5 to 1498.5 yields 1476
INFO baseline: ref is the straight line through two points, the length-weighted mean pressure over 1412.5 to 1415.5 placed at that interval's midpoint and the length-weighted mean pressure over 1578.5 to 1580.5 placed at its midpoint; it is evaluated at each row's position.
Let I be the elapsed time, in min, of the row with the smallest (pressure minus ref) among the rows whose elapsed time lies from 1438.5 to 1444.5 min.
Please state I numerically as 1440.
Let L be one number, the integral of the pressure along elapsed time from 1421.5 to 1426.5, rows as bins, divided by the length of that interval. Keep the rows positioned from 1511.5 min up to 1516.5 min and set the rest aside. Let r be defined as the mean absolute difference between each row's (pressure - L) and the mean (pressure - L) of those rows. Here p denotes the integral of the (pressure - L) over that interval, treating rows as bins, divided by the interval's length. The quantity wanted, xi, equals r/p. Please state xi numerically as 0.044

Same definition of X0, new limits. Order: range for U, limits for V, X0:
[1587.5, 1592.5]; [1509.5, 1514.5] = 11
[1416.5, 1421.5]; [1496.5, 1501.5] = 7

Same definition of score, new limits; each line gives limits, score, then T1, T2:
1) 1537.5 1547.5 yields 353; 5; 348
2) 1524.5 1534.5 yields 356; 6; 350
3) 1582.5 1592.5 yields 357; 6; 351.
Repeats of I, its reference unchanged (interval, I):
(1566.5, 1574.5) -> 1569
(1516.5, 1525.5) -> 1522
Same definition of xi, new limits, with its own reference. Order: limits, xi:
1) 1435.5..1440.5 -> 0.056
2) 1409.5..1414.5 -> -0.027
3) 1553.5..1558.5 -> 0.051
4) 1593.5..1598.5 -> 0.049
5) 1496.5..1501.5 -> 0.056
